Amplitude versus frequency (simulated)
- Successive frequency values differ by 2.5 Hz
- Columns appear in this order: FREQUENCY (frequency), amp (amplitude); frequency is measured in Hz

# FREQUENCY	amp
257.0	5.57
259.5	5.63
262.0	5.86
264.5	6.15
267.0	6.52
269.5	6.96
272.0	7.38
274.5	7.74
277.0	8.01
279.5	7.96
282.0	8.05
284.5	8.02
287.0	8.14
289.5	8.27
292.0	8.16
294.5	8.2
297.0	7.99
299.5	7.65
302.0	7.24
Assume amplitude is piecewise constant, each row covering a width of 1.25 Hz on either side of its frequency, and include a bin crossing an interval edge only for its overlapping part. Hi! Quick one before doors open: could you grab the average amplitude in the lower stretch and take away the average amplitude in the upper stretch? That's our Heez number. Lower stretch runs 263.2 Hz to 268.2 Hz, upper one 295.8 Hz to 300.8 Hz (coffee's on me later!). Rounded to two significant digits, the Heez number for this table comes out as -1.5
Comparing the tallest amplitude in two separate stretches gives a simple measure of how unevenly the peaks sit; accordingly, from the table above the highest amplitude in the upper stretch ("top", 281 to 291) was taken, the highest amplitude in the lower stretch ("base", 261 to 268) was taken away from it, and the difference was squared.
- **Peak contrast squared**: 3.1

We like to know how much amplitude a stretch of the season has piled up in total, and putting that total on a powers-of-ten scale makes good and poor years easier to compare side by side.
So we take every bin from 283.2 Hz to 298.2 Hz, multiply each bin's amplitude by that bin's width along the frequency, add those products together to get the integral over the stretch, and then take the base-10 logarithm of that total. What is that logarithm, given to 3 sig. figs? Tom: 2.09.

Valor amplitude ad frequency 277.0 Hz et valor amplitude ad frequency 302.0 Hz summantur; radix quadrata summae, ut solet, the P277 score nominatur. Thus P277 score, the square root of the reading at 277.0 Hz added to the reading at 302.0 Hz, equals 3.91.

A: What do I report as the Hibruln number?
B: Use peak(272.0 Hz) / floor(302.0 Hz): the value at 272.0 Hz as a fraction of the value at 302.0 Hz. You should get 1.02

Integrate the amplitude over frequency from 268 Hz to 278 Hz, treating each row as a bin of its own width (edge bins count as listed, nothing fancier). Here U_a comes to 75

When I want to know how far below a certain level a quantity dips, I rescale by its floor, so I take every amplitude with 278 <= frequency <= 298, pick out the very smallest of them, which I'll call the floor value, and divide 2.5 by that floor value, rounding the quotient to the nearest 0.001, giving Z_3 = 0.314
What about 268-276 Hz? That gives 0.359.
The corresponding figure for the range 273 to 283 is 0.323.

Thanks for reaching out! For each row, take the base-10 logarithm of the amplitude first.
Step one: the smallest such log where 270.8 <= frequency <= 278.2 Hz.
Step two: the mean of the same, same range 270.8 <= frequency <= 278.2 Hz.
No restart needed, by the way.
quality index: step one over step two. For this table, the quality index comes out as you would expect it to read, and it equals 0.979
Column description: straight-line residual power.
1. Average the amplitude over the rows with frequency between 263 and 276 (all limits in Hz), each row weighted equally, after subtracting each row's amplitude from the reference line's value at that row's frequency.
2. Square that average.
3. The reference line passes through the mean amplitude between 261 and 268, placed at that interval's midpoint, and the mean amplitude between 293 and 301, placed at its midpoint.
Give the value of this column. 0.25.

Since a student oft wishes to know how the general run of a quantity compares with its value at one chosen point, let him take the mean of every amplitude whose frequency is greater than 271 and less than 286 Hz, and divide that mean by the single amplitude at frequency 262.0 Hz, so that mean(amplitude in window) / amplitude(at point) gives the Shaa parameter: 1.3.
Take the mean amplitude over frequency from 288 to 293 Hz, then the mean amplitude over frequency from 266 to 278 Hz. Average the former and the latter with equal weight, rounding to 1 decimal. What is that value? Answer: 7.8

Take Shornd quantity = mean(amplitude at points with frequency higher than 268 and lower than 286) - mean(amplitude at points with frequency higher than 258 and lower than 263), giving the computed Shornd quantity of 2.0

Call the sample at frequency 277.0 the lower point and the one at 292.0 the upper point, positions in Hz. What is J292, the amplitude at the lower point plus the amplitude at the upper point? 16.2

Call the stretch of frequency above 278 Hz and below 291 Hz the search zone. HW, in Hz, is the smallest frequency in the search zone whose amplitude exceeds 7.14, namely 279.5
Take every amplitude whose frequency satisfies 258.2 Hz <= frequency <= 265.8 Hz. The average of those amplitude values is 5.9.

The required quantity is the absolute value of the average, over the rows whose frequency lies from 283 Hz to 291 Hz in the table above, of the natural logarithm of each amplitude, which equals 2.10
